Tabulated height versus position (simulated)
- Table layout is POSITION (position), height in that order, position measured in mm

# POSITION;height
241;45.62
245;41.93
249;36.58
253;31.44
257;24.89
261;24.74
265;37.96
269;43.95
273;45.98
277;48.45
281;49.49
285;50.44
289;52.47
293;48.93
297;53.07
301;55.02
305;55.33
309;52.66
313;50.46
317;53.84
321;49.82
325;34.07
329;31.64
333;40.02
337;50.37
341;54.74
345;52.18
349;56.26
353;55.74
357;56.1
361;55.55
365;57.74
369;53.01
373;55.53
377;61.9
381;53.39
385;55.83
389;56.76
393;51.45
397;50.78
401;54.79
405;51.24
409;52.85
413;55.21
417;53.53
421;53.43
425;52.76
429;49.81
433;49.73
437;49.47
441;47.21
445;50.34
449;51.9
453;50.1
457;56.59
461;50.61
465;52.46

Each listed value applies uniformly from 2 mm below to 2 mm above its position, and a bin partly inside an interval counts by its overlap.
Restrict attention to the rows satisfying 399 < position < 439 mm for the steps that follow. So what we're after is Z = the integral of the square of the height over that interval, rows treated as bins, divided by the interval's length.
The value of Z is 2737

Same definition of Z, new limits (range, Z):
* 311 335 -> 1948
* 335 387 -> 3061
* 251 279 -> 1436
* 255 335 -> 2129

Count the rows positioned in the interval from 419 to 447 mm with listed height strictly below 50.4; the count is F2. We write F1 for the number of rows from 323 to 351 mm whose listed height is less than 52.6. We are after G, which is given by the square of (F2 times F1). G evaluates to 625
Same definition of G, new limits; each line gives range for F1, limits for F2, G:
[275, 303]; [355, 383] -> 0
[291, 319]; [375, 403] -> 0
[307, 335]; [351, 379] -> 0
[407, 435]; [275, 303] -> 36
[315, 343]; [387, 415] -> 0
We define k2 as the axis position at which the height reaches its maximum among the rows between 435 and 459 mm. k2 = 457 mm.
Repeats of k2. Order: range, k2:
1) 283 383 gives 377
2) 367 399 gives 377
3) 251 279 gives 277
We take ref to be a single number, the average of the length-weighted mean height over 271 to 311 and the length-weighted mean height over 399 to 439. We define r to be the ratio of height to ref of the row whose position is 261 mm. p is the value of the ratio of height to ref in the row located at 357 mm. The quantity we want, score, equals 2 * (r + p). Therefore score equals 3.13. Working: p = 1.08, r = 0.48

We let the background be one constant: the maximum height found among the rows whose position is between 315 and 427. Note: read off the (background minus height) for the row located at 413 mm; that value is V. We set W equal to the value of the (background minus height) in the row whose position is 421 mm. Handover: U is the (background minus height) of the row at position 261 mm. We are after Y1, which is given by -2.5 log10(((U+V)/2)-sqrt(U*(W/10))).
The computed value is -3.03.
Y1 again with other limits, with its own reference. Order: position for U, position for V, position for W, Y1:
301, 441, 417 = -2.31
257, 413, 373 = -3.08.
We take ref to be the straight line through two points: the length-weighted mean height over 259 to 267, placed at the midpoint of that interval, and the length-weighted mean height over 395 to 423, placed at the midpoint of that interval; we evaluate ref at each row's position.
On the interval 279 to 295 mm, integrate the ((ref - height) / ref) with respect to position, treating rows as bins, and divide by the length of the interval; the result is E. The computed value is -0.44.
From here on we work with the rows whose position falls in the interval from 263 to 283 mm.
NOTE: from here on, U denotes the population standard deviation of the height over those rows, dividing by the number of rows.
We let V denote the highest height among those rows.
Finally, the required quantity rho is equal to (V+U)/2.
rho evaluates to 27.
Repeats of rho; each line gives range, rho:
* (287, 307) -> 29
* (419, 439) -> 28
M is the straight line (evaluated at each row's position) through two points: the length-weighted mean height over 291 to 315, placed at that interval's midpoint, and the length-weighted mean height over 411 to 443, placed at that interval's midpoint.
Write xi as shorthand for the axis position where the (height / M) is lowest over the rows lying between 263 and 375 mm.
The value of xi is 329 mm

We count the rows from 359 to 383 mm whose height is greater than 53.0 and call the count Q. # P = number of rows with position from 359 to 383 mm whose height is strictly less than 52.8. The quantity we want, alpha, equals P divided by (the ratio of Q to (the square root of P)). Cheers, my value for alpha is 0.0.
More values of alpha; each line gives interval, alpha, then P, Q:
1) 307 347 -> 11.3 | 8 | 2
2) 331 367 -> 0.9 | 3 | 6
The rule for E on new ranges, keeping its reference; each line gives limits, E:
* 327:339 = 0.03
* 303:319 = -0.38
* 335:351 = -0.23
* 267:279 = -0.40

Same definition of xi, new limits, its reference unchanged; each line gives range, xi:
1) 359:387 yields 369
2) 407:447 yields 441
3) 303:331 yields 329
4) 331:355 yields 333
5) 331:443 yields 333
